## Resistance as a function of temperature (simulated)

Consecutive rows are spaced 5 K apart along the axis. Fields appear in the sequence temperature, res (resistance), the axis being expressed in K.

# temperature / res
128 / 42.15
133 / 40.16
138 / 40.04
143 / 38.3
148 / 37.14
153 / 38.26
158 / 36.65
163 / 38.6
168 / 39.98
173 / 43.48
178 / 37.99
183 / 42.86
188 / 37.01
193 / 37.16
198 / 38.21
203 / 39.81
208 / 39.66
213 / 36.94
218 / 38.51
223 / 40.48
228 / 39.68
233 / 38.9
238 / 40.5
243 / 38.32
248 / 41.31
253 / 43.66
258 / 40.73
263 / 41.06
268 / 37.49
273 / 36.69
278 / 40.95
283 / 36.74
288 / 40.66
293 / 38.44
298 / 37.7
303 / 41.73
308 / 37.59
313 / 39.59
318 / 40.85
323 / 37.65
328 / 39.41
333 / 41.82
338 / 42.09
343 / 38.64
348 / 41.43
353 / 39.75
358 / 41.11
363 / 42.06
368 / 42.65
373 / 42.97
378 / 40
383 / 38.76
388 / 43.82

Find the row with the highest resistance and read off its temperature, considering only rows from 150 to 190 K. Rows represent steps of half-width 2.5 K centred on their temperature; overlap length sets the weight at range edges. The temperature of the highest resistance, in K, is 173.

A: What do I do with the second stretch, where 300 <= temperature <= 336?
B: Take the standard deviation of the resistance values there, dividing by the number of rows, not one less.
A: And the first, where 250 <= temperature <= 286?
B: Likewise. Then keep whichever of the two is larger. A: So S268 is 2.5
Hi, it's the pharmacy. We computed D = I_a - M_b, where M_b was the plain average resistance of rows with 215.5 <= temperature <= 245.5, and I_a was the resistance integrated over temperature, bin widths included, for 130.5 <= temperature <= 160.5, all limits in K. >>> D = 1113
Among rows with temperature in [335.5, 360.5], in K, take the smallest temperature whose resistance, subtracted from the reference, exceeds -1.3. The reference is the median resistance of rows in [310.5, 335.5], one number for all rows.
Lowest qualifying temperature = 343 K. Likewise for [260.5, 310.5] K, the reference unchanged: 268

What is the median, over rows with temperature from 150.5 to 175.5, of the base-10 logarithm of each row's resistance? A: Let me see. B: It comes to 1.59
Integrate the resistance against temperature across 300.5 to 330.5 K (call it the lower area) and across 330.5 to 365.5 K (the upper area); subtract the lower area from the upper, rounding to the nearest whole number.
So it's 250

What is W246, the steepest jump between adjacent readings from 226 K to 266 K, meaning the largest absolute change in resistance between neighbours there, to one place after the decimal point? 3.0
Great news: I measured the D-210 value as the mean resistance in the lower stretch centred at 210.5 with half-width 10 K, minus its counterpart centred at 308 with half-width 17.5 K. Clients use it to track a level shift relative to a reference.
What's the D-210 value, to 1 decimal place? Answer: -0.3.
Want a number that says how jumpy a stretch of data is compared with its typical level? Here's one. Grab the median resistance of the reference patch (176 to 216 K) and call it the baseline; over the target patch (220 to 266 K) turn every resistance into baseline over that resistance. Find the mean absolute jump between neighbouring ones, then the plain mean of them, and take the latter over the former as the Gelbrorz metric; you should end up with 23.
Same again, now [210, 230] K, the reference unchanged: 27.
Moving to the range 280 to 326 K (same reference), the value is 15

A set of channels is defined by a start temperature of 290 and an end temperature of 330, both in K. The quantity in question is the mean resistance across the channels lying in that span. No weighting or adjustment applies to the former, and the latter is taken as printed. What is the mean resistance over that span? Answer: 39.1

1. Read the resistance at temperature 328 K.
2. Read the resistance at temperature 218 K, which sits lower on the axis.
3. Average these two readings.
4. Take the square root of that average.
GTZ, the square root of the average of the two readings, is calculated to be 6.24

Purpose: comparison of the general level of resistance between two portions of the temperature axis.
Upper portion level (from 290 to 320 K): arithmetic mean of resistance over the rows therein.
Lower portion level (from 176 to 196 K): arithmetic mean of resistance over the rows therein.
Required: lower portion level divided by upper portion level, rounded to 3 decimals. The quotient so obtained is 0.986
